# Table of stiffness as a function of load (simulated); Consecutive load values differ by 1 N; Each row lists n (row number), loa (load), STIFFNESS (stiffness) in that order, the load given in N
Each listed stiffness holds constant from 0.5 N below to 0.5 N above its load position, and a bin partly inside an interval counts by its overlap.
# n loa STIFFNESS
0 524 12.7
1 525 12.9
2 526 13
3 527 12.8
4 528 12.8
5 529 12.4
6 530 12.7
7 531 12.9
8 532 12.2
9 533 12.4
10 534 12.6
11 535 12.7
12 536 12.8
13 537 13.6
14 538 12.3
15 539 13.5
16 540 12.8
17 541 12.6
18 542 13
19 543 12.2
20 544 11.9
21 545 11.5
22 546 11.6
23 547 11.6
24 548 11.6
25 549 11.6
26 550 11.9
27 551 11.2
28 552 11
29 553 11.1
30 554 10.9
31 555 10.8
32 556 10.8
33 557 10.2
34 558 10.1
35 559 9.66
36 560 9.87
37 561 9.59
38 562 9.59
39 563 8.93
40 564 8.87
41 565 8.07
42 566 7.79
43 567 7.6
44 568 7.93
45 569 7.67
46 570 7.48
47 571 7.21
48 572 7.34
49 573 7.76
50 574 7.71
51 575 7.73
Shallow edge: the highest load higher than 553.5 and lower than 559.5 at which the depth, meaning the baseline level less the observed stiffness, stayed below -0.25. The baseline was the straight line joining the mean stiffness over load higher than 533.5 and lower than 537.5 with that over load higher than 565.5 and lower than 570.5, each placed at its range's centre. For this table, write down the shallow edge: 559 N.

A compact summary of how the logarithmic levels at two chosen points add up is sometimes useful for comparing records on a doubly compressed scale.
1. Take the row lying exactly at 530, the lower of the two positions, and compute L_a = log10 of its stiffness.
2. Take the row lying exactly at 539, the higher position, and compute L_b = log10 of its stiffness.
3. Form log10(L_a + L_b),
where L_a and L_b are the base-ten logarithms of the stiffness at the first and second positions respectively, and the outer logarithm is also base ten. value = 0.35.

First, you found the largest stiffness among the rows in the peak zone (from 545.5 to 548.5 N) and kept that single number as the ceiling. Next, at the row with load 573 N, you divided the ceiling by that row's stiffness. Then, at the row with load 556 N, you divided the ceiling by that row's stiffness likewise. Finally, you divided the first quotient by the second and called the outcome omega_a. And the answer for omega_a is 1.39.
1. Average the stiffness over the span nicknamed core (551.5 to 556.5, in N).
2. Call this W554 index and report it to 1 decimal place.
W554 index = 10.9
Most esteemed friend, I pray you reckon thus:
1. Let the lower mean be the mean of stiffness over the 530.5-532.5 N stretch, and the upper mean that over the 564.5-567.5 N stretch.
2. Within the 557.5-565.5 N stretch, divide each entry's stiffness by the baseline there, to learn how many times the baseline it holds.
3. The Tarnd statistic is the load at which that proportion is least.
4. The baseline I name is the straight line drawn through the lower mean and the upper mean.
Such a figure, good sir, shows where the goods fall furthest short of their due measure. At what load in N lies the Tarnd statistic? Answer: 565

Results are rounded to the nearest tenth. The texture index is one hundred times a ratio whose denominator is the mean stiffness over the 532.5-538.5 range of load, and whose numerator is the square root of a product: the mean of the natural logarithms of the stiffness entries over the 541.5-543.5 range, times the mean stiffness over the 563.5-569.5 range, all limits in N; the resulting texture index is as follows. 35.3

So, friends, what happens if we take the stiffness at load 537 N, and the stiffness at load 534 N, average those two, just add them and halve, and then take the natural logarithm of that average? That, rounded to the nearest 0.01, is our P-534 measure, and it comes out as 2.57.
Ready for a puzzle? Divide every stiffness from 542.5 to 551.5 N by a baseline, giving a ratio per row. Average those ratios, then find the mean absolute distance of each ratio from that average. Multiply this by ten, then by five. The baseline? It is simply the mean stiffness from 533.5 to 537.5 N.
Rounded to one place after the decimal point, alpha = 0.8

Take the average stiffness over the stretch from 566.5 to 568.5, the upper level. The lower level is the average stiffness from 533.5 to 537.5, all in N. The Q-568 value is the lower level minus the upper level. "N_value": 5.2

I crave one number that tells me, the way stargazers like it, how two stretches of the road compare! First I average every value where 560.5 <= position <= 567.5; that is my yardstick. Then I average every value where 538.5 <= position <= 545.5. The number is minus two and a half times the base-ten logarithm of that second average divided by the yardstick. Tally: -0.40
